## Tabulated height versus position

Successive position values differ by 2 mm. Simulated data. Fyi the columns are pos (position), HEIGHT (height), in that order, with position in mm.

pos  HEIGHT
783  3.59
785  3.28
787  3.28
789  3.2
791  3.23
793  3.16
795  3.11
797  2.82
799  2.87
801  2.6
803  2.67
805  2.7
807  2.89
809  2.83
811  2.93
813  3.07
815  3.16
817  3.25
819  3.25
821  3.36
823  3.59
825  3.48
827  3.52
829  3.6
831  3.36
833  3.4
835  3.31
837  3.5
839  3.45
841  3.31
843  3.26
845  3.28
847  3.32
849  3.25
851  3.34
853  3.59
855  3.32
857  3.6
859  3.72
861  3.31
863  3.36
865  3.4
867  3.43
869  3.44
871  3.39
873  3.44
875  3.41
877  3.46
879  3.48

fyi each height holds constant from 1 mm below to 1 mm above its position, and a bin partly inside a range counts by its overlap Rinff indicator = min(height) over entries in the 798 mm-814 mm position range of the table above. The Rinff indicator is 2.6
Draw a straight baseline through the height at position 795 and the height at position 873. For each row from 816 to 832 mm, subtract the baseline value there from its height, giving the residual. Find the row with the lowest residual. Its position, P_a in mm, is 819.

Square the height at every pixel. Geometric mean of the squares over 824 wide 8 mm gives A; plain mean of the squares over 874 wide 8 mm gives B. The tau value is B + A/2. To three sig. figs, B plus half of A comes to 17.8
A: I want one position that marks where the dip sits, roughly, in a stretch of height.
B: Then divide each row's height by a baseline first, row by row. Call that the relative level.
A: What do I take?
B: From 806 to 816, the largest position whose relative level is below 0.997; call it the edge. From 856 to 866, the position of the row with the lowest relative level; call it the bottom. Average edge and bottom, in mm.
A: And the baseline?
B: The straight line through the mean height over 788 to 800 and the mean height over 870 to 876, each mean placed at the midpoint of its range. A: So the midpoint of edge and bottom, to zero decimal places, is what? 837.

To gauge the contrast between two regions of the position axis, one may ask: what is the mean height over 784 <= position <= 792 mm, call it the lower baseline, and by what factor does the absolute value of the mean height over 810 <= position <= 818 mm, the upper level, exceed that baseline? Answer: 0.96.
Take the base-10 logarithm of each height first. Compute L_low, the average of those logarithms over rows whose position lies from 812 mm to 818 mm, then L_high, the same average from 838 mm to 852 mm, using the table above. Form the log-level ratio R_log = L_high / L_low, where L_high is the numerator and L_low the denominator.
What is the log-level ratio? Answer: 1.04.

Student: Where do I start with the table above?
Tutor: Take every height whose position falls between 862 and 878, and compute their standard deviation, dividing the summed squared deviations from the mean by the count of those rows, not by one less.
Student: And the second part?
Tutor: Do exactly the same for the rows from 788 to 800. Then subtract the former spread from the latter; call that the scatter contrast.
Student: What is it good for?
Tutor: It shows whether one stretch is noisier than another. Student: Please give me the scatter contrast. 0.13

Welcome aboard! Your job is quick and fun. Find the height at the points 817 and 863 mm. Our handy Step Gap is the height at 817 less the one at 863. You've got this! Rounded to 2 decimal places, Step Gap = -0.11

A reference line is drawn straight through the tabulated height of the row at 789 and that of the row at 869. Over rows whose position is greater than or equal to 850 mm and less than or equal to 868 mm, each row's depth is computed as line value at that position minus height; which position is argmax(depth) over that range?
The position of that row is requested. 861 mm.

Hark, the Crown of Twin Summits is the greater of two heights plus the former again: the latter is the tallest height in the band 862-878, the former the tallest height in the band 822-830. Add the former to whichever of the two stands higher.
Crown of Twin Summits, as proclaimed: 7.20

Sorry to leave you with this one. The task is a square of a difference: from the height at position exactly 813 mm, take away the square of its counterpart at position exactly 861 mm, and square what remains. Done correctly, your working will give 62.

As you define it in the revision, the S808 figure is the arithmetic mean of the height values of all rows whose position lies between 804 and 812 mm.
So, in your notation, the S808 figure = 2.84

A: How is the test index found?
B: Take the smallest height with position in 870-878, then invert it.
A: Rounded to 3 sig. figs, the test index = 0.295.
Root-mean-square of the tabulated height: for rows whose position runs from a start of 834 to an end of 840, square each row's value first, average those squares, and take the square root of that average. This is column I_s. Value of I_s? 3.42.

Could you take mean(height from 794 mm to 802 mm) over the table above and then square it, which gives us 8.1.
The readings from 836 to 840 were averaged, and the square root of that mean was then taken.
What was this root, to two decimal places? 1.86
